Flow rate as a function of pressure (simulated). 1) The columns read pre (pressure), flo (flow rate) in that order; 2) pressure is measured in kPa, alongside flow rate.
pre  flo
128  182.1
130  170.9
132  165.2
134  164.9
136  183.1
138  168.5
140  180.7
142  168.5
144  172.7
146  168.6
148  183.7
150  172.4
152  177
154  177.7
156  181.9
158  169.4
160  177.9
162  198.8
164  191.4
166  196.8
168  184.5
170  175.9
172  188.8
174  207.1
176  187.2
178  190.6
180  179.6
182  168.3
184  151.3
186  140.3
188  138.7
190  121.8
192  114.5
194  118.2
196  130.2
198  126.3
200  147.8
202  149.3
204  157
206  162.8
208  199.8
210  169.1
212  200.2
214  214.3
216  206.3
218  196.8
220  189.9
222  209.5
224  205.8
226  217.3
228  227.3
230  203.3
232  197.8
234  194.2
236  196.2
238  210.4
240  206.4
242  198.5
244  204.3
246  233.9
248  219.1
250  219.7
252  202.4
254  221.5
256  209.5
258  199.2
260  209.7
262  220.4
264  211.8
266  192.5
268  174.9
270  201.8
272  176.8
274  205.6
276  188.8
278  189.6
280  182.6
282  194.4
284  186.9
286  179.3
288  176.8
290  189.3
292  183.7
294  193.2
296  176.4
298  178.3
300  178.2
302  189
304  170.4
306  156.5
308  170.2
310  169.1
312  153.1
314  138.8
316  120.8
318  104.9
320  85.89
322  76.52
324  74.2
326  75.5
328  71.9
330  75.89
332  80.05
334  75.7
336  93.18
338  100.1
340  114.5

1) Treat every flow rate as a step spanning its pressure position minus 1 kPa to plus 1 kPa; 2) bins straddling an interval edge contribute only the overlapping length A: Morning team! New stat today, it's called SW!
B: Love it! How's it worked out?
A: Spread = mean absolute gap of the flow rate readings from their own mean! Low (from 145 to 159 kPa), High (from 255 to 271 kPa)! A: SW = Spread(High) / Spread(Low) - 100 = -97.9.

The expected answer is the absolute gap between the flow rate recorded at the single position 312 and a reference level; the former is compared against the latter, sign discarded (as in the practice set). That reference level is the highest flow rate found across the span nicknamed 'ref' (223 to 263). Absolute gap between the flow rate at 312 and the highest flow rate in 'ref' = 81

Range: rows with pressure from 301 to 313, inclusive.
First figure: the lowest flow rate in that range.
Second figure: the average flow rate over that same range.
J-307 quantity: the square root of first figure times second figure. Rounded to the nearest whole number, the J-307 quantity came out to 160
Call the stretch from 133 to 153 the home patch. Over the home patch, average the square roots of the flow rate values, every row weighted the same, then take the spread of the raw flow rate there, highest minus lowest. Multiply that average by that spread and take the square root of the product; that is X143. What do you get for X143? 16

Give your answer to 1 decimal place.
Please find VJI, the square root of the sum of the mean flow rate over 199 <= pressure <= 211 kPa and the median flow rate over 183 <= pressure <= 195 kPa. 17.2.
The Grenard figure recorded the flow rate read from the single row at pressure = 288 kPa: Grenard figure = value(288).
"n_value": 176.8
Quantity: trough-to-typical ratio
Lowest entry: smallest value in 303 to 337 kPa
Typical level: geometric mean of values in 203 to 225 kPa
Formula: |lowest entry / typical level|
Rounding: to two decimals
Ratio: 0.38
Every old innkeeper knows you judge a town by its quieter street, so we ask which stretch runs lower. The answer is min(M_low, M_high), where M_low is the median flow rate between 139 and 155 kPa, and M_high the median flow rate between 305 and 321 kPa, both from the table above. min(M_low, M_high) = 146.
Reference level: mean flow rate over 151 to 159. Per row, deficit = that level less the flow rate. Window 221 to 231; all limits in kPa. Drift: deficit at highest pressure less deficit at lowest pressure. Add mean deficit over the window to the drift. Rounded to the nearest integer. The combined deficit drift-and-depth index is -30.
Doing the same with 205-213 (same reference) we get -44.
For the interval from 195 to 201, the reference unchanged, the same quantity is 24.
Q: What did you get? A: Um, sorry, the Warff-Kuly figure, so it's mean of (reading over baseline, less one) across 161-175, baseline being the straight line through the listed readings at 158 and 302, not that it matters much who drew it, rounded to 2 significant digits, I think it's 0.12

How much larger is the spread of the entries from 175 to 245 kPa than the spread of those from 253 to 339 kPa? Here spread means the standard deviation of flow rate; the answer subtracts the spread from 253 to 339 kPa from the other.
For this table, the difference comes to -16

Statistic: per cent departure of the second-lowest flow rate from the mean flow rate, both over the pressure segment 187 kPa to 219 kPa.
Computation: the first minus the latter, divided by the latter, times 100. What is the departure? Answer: -26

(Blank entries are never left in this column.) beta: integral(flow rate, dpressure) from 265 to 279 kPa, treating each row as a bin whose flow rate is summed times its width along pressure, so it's 2660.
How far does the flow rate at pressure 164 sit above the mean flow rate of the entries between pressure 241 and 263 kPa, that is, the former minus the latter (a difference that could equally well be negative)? -21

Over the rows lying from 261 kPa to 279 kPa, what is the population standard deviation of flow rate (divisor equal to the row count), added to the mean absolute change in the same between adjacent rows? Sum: 32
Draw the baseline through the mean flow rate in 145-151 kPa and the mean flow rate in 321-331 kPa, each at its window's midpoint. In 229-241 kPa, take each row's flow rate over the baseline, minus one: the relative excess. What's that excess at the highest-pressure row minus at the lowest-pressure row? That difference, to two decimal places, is 0.10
